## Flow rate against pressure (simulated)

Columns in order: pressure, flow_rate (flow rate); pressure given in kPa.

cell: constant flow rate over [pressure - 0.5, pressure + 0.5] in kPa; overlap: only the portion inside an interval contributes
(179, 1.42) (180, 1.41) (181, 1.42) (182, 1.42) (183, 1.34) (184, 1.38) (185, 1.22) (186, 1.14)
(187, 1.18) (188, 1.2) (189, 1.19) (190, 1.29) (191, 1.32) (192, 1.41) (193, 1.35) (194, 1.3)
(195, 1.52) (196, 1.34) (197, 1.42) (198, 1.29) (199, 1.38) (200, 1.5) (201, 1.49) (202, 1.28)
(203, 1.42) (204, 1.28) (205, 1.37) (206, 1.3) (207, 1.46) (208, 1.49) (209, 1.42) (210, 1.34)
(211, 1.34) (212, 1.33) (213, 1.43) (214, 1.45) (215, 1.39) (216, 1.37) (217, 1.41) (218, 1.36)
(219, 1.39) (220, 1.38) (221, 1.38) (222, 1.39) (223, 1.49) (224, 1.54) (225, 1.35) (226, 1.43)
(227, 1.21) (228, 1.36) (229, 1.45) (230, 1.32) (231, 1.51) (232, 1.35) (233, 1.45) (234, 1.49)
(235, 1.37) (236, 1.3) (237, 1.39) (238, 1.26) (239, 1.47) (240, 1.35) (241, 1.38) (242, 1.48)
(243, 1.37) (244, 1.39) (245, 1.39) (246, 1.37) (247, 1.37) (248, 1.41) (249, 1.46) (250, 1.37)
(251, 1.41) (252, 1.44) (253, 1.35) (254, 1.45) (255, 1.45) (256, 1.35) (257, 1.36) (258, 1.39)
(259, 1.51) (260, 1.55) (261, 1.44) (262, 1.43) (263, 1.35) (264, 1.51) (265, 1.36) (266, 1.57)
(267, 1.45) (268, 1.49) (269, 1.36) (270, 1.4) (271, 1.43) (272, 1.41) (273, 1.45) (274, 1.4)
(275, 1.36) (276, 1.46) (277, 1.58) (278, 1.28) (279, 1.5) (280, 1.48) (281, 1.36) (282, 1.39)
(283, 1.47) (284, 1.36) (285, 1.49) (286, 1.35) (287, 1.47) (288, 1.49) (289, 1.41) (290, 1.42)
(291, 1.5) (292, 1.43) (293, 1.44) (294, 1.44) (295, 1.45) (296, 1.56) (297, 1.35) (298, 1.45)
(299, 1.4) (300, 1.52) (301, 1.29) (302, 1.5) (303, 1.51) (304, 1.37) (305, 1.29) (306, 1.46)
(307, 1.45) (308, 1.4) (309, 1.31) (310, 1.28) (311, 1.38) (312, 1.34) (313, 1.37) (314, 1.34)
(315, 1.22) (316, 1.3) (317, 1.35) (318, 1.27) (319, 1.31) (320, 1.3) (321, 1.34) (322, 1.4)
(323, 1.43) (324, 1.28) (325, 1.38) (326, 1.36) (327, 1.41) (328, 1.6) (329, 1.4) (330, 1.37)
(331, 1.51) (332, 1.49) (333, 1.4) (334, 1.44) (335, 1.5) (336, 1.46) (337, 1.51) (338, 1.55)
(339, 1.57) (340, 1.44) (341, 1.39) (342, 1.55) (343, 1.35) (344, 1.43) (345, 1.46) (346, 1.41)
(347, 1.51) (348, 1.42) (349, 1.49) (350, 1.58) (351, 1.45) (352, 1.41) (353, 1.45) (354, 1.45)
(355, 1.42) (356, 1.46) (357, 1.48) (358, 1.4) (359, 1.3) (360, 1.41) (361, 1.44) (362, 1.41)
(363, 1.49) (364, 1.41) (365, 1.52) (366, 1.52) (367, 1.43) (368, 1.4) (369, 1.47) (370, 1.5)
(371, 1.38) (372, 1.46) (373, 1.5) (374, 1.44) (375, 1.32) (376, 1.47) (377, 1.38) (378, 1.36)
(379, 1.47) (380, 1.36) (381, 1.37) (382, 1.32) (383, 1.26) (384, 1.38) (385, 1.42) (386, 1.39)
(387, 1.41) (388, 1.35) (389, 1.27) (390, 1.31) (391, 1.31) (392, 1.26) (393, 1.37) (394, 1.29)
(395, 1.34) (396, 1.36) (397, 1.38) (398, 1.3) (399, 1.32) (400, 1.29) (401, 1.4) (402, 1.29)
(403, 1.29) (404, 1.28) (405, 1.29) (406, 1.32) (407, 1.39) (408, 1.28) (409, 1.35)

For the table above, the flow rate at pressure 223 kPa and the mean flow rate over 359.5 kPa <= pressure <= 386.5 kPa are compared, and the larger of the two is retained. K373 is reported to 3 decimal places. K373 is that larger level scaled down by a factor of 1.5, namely 0.993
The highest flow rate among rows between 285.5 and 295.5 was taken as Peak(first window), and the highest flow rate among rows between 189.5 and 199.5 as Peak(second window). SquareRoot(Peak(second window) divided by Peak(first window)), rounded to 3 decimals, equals 1.007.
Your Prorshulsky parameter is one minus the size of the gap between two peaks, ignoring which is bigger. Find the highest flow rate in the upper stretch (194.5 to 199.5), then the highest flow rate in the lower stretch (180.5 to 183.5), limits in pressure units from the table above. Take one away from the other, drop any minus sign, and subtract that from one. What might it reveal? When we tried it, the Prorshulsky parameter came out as 0.90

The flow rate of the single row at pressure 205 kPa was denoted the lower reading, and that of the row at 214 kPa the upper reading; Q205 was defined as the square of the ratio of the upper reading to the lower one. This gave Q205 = 1.1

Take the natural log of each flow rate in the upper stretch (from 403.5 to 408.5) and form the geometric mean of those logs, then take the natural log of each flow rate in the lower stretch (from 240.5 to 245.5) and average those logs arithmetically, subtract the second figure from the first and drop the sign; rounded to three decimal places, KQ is 0.068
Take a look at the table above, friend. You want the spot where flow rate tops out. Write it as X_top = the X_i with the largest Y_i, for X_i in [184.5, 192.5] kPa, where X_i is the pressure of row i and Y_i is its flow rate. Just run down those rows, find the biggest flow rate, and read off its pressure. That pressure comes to 192 kPa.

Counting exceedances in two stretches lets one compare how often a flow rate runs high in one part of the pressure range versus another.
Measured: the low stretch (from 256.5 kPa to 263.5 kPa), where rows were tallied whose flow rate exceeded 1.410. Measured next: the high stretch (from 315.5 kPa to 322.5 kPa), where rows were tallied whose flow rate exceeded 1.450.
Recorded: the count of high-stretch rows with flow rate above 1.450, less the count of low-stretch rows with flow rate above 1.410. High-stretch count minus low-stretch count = -4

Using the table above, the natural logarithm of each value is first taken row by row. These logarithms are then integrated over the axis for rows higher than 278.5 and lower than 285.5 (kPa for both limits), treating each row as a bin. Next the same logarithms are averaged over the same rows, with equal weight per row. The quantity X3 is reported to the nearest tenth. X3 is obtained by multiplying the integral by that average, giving 0.9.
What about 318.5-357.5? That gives 5.1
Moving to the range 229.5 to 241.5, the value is 1.3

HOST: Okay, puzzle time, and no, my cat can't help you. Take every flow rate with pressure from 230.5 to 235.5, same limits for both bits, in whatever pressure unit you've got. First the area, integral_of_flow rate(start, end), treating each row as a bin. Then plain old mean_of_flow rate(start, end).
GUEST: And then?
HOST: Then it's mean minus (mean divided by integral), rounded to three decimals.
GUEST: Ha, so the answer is 1.234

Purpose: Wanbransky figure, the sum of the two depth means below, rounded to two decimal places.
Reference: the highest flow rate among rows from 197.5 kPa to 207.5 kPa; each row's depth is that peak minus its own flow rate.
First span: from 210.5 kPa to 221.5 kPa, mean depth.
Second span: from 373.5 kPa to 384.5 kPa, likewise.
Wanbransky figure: 0.24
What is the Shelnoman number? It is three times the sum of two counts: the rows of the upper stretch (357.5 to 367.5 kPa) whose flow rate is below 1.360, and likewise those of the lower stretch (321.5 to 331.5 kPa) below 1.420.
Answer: 24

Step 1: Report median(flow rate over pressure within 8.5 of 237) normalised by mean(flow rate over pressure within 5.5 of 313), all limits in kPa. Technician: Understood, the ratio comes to 1.05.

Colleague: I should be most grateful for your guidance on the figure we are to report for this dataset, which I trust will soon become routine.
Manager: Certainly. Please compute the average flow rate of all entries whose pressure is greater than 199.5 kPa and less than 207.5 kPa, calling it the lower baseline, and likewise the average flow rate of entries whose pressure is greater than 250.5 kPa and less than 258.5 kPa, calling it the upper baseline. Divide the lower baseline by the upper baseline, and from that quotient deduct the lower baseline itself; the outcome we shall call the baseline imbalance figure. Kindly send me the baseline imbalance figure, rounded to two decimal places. -0.40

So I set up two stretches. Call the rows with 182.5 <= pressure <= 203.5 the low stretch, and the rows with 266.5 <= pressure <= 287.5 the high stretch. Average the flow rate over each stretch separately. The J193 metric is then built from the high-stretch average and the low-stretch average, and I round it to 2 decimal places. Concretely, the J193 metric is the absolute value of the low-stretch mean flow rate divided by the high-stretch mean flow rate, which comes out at 0.93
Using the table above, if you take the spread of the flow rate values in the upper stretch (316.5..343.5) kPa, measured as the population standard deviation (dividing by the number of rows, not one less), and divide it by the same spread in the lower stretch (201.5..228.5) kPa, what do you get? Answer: 1.27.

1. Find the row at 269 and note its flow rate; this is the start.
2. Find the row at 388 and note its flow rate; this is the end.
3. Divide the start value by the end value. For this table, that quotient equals 1.01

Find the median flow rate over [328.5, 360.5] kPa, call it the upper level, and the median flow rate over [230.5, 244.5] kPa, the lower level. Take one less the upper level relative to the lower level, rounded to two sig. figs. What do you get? -0.047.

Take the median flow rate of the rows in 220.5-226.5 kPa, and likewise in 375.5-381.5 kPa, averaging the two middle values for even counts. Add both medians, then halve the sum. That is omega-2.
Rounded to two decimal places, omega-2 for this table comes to 1.39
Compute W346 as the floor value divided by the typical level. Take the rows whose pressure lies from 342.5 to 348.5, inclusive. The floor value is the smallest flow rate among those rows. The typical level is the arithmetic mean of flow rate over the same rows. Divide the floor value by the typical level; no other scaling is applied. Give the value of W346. 0.94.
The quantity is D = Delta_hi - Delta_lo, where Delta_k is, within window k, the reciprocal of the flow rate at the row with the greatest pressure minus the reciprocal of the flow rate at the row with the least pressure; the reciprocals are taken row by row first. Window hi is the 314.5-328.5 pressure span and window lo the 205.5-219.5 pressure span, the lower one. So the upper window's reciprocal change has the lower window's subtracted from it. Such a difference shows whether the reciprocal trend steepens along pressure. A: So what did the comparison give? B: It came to -0.14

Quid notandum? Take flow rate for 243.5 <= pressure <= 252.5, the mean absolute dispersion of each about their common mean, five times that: 0.128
